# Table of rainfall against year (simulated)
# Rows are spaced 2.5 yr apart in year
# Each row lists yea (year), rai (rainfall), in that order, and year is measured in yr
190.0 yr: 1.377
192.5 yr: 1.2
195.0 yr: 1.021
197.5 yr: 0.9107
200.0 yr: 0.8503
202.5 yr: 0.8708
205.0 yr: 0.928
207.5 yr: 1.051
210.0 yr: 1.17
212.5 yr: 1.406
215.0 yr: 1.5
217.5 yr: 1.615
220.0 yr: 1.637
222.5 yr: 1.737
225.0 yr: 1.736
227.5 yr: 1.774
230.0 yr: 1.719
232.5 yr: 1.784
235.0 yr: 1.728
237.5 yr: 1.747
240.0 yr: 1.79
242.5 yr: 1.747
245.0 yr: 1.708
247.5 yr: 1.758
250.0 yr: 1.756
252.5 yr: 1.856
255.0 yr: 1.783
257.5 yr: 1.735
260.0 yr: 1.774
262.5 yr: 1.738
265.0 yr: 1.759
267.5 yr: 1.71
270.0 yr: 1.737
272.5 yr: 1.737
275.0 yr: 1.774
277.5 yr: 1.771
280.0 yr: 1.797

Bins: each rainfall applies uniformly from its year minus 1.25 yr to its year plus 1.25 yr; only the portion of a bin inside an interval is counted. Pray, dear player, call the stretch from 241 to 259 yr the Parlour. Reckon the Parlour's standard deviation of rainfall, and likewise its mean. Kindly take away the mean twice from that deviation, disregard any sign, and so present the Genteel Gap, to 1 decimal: 3.5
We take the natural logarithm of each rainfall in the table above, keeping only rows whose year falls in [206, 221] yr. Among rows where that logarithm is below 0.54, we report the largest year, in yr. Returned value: 220.0 yr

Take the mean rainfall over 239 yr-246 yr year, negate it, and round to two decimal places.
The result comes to -1.75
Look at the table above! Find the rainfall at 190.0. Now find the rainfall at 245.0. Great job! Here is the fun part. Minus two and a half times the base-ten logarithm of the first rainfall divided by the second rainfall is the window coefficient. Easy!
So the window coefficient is 0.23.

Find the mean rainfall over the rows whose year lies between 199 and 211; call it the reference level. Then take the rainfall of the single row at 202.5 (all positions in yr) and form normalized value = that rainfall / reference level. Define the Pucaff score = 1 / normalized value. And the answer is 1.12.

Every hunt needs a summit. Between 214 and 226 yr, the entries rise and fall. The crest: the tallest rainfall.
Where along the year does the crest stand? 222.5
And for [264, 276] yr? 275.0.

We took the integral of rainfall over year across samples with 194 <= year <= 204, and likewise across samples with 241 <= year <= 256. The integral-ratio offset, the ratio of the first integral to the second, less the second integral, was -26.2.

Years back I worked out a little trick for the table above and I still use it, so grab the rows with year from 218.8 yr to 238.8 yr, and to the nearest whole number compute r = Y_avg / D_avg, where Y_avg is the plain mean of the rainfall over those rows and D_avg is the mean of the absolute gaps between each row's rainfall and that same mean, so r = 61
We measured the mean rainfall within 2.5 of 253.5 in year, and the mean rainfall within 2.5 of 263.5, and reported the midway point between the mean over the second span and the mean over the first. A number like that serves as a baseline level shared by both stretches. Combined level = 1.78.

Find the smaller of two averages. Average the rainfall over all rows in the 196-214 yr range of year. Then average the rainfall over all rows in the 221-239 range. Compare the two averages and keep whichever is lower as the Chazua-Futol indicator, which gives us 1.0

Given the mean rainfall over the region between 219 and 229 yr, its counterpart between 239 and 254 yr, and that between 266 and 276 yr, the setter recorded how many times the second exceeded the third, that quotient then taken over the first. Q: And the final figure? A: 0.59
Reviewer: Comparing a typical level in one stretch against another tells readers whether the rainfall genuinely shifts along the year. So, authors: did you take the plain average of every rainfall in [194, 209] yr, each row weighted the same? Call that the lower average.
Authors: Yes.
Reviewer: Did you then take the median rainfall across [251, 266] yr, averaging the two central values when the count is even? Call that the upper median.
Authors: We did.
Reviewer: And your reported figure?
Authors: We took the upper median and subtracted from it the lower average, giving 0.83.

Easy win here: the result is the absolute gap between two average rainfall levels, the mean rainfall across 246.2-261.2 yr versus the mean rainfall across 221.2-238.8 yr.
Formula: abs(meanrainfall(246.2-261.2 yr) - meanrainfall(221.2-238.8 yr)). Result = 0.0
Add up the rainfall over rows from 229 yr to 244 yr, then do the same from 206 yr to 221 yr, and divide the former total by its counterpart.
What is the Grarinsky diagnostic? 1.25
